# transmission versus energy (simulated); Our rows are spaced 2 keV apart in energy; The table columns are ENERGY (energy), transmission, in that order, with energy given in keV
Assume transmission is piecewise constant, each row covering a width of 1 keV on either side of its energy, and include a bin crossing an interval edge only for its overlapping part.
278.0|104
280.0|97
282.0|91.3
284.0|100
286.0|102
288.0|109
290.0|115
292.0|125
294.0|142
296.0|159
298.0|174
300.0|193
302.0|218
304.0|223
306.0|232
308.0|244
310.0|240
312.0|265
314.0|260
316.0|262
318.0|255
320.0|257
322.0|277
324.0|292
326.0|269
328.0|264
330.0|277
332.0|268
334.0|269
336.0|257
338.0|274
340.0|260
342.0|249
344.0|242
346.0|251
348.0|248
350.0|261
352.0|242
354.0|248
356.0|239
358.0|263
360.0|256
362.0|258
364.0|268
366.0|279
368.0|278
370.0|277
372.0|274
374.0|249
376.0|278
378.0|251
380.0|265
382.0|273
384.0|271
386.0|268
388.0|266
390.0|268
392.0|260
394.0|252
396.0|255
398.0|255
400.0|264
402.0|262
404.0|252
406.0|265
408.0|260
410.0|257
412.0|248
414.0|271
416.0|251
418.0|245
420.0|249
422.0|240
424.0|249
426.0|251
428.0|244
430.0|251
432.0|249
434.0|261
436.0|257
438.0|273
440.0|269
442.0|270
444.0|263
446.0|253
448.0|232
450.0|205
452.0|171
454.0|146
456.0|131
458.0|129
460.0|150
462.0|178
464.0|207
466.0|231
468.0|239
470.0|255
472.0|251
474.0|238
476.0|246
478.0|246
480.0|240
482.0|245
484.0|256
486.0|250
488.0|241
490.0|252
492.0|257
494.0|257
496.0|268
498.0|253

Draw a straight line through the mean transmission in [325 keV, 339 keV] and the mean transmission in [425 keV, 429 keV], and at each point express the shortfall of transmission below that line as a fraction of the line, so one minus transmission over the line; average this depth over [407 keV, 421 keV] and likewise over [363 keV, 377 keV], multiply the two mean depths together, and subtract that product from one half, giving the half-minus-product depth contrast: 0.499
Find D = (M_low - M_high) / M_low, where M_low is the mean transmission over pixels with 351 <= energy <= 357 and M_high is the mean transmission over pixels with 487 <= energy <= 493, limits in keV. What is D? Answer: -0.03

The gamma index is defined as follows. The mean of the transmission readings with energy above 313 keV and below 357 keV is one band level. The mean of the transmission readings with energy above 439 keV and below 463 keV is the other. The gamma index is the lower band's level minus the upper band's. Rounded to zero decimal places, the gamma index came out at 60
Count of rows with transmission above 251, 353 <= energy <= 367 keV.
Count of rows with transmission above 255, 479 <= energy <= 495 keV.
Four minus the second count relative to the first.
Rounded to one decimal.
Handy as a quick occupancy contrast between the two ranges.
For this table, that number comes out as 3.4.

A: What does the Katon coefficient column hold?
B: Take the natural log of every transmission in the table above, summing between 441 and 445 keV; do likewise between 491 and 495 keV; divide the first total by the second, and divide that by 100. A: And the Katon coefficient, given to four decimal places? 0.0101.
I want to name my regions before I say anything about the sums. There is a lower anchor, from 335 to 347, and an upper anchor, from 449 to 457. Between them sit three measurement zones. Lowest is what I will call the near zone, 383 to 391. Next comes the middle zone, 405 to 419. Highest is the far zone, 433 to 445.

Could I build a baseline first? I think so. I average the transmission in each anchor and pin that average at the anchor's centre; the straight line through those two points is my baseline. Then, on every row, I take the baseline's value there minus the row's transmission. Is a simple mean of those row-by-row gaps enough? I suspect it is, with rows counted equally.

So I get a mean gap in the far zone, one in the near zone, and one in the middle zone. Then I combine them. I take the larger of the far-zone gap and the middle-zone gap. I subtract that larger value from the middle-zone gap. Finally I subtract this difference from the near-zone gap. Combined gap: -51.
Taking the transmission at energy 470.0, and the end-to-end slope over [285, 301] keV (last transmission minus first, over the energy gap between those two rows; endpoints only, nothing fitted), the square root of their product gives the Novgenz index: 41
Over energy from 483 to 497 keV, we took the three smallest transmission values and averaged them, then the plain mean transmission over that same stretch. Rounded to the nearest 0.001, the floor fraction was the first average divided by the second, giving 0.973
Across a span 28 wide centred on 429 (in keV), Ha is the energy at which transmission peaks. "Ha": 438.0 keV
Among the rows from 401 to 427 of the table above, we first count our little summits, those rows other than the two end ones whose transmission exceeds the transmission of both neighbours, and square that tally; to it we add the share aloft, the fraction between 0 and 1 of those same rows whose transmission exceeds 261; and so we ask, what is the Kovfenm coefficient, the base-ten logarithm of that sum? 1.0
